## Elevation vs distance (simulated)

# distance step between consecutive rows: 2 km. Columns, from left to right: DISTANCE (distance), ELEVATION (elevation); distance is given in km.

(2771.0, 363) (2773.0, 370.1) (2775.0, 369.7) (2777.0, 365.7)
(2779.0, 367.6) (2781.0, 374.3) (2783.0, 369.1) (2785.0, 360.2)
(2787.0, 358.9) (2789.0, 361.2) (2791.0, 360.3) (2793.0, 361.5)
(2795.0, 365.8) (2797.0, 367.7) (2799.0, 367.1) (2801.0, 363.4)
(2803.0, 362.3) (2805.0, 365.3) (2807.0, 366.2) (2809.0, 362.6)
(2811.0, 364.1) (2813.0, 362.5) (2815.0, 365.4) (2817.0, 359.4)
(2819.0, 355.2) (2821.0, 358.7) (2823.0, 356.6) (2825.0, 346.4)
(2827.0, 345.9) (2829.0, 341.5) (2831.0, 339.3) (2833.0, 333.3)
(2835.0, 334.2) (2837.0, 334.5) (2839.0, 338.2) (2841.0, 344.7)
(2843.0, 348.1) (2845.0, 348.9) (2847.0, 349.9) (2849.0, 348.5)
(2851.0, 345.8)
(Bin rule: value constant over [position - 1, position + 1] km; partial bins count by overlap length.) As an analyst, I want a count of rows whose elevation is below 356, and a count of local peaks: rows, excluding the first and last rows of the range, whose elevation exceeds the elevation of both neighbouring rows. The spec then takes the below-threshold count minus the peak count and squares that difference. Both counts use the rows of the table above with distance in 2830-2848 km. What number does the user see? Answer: 81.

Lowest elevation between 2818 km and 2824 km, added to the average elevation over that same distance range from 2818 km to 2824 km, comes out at 712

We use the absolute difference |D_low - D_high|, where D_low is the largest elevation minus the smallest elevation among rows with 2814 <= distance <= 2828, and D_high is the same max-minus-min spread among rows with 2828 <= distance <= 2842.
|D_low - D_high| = 8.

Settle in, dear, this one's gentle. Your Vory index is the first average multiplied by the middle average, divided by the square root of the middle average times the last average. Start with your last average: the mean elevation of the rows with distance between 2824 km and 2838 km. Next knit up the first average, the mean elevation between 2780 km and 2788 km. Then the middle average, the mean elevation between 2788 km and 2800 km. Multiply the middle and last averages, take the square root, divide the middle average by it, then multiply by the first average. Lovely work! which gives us 379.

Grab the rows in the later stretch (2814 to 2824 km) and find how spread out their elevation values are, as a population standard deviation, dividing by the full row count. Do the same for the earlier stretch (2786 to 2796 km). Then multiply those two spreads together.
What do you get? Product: 8.1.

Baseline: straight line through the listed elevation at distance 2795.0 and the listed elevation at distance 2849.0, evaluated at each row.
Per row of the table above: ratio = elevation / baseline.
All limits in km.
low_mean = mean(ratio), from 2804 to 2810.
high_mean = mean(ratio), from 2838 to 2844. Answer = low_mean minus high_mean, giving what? 0.029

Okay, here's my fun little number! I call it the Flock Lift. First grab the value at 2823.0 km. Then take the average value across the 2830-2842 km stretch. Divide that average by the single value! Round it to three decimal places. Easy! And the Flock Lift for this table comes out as 0.946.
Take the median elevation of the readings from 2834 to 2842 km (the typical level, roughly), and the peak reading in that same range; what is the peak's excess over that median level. 8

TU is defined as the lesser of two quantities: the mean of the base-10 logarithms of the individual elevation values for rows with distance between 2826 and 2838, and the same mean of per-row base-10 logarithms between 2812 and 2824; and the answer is 2.53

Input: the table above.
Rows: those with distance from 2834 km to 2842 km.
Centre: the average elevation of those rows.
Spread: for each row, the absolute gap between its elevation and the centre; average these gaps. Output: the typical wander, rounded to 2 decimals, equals 3.55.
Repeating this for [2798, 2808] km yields 1.61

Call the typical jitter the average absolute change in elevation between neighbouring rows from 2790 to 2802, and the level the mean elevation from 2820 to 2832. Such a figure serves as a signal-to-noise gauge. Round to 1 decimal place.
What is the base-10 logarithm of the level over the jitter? 2.2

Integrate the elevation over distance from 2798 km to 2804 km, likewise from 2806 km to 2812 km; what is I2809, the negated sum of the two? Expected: -4371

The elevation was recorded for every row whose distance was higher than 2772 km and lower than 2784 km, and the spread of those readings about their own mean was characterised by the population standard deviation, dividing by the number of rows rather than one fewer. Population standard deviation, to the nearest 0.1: 2.6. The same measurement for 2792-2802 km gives 2.3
